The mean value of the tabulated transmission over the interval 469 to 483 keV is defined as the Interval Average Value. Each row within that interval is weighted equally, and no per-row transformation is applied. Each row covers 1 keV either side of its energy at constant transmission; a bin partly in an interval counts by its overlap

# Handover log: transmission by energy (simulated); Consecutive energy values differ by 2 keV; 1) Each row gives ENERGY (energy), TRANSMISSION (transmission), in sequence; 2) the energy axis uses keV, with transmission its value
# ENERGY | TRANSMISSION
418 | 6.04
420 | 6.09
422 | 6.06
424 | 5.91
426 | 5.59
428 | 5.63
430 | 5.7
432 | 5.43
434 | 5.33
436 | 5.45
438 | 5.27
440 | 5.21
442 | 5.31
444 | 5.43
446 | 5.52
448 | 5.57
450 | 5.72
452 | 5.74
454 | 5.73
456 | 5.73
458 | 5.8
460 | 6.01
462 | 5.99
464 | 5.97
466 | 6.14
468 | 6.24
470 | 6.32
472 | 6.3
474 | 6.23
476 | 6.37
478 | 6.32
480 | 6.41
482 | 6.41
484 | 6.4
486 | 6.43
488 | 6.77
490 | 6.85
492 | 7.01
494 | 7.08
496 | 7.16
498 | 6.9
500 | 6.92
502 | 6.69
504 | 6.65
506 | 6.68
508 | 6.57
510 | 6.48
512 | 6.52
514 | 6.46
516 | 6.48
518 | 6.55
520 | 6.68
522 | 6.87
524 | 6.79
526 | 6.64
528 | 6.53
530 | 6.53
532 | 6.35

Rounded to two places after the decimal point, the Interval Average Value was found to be 6.34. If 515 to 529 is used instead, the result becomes 6.65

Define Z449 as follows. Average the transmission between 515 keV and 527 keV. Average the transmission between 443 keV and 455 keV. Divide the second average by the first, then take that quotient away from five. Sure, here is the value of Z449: 4.16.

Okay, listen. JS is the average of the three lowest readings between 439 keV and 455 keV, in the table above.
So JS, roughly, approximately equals 5.3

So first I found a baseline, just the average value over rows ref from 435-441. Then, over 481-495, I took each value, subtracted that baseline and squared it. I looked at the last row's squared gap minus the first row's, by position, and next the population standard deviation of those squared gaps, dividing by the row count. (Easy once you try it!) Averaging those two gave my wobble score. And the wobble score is 1.3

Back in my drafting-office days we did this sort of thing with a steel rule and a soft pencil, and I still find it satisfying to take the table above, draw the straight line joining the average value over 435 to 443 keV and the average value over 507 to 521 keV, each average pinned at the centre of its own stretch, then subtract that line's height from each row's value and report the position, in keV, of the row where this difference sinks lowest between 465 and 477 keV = 474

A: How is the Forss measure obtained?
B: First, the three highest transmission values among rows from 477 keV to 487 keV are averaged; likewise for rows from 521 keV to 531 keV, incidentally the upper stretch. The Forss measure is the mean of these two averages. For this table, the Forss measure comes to 6.59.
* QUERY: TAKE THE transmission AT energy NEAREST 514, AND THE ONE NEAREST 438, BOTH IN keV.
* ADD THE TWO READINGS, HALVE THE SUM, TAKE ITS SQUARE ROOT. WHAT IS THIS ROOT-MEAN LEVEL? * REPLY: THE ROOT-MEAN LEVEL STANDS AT 2.42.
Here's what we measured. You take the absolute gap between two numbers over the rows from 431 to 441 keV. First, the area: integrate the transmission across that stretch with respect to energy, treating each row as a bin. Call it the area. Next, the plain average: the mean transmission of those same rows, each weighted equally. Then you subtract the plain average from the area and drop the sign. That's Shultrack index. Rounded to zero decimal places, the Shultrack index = 48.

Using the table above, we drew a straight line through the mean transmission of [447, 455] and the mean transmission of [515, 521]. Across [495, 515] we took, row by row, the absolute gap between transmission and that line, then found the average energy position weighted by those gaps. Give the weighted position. 500.3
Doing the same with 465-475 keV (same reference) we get 470.0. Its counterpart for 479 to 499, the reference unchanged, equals 490.9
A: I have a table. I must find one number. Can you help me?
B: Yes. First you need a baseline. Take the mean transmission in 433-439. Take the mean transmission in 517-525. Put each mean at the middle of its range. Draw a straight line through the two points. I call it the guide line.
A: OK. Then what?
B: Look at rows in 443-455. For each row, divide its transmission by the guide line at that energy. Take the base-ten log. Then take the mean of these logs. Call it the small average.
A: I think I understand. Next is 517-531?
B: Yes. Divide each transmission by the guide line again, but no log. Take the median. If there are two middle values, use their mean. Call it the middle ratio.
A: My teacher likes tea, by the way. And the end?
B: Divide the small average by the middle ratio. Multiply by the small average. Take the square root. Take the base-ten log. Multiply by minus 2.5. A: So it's 5.9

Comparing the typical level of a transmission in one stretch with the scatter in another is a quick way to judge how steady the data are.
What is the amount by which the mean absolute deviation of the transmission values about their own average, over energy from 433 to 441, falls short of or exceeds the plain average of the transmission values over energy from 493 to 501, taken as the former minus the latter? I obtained -6.9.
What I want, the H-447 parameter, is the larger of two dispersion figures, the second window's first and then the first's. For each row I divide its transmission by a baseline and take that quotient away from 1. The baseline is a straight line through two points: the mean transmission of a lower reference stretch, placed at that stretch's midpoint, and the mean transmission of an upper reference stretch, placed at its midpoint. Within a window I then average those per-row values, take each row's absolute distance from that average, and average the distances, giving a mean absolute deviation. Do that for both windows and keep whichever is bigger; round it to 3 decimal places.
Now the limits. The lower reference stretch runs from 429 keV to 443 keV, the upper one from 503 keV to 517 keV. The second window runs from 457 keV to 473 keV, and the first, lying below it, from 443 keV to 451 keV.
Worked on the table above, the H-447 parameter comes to 0.015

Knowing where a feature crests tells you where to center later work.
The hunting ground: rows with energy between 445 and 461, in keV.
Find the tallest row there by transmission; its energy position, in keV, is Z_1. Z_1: 460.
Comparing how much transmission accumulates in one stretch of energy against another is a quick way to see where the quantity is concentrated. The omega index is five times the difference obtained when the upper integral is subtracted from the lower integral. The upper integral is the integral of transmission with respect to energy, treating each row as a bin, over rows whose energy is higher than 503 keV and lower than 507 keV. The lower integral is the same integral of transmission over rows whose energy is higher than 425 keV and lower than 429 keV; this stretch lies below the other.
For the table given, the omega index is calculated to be -21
